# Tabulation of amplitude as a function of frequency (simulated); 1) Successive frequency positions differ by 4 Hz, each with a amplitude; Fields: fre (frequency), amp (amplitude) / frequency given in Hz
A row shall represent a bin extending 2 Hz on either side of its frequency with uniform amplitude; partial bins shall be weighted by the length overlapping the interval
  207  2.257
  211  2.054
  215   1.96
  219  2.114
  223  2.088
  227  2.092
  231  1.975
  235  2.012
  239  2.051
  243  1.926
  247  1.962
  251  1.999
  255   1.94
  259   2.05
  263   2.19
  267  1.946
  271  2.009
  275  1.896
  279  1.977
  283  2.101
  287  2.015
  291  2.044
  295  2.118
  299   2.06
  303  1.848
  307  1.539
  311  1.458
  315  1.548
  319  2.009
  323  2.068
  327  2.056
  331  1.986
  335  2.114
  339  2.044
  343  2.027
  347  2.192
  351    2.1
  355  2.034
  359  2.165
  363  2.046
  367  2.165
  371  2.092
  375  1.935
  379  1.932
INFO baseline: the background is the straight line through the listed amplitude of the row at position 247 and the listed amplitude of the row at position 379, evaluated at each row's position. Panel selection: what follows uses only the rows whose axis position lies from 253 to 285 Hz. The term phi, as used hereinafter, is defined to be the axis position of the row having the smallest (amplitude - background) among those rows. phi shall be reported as 275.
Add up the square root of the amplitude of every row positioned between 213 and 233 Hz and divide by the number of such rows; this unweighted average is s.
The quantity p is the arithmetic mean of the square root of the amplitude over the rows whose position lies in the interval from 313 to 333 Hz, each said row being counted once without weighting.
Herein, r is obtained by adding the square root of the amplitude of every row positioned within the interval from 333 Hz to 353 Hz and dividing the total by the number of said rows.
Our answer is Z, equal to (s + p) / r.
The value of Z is 1.95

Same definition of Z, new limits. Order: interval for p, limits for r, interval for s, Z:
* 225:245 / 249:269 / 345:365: 2.02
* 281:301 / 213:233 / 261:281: 1.99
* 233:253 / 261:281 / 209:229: 2.01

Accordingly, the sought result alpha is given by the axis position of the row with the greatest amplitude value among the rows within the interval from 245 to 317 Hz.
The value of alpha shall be 263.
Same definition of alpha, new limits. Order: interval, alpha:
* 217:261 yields 219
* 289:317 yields 295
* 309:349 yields 347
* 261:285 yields 263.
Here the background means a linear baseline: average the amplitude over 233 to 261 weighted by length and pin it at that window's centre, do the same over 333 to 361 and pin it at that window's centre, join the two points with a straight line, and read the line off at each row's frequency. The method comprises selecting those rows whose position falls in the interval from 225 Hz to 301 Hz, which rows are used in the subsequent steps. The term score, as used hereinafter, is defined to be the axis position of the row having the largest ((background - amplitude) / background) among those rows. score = 275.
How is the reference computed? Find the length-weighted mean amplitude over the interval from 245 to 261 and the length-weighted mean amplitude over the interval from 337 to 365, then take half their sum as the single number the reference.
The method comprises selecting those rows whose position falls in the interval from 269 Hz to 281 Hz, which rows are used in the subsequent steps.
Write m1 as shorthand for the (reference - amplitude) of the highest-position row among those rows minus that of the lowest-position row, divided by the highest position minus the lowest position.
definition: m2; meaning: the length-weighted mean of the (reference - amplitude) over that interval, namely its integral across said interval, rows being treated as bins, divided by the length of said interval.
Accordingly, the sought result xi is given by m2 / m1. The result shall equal 19.2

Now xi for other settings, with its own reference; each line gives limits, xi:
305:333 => -12.3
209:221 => 0.7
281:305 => 0.5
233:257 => 15.5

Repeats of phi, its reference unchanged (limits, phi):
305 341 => 311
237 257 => 243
